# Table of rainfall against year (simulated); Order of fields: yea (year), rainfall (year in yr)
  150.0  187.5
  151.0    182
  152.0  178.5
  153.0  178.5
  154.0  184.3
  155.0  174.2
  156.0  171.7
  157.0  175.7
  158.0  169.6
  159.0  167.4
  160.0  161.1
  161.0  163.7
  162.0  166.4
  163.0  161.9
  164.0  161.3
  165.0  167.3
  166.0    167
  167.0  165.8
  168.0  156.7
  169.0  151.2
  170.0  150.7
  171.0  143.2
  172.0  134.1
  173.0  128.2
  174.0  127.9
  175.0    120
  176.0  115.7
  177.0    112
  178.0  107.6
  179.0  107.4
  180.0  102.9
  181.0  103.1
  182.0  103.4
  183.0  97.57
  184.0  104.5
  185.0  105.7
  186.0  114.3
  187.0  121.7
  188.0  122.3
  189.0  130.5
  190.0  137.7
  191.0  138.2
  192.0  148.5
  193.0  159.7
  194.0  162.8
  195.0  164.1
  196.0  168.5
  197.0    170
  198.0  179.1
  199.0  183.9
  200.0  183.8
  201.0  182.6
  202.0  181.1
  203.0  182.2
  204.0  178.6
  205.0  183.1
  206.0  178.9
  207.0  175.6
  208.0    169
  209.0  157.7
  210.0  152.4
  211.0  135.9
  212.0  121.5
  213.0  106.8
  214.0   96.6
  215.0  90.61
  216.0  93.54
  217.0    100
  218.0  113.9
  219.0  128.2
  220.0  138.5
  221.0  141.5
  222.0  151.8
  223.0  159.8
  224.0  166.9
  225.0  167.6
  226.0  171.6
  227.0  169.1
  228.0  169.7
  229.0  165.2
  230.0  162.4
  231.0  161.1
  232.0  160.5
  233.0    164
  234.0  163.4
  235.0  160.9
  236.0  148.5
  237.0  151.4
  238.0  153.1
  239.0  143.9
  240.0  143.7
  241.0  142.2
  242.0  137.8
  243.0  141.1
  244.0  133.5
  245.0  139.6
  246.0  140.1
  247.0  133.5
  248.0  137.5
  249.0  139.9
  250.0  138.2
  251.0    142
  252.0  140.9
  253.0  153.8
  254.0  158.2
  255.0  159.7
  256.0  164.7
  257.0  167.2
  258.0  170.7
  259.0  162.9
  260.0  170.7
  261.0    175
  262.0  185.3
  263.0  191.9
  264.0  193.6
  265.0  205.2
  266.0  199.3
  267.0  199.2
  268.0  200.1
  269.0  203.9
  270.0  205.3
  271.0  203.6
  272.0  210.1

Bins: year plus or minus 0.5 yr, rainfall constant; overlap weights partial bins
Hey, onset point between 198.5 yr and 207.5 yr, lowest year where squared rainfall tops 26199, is 199.0 yr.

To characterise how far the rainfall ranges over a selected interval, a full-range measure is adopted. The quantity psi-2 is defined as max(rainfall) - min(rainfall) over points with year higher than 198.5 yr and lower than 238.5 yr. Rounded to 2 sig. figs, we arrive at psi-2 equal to 93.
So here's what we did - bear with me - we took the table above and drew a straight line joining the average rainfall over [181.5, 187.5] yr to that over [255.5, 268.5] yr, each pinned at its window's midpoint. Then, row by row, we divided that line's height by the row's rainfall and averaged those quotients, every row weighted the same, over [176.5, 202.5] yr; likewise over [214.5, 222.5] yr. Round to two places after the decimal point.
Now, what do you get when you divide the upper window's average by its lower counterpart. 1.44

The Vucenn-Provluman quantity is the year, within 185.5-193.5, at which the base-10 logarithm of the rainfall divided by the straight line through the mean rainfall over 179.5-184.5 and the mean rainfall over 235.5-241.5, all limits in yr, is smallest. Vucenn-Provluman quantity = 186.0 yr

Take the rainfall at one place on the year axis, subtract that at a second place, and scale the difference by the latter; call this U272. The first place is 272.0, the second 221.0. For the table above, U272 0.48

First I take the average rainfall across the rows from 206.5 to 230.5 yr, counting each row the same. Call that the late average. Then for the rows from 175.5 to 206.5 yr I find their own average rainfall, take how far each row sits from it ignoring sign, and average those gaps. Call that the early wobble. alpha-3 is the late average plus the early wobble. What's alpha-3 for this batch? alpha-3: 172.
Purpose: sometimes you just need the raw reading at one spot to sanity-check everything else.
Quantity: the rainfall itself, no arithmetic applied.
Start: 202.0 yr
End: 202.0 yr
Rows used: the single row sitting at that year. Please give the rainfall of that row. 181.1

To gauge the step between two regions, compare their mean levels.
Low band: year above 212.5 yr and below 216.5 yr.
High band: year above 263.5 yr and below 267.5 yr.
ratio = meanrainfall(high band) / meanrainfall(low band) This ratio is 2.1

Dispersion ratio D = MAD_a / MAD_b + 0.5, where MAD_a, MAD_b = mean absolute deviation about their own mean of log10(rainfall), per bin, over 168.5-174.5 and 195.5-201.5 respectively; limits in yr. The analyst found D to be 2.5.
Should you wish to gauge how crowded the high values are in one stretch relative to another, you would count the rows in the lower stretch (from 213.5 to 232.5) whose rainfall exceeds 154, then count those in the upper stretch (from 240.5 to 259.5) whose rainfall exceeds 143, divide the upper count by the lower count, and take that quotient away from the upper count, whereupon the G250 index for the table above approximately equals 6.3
